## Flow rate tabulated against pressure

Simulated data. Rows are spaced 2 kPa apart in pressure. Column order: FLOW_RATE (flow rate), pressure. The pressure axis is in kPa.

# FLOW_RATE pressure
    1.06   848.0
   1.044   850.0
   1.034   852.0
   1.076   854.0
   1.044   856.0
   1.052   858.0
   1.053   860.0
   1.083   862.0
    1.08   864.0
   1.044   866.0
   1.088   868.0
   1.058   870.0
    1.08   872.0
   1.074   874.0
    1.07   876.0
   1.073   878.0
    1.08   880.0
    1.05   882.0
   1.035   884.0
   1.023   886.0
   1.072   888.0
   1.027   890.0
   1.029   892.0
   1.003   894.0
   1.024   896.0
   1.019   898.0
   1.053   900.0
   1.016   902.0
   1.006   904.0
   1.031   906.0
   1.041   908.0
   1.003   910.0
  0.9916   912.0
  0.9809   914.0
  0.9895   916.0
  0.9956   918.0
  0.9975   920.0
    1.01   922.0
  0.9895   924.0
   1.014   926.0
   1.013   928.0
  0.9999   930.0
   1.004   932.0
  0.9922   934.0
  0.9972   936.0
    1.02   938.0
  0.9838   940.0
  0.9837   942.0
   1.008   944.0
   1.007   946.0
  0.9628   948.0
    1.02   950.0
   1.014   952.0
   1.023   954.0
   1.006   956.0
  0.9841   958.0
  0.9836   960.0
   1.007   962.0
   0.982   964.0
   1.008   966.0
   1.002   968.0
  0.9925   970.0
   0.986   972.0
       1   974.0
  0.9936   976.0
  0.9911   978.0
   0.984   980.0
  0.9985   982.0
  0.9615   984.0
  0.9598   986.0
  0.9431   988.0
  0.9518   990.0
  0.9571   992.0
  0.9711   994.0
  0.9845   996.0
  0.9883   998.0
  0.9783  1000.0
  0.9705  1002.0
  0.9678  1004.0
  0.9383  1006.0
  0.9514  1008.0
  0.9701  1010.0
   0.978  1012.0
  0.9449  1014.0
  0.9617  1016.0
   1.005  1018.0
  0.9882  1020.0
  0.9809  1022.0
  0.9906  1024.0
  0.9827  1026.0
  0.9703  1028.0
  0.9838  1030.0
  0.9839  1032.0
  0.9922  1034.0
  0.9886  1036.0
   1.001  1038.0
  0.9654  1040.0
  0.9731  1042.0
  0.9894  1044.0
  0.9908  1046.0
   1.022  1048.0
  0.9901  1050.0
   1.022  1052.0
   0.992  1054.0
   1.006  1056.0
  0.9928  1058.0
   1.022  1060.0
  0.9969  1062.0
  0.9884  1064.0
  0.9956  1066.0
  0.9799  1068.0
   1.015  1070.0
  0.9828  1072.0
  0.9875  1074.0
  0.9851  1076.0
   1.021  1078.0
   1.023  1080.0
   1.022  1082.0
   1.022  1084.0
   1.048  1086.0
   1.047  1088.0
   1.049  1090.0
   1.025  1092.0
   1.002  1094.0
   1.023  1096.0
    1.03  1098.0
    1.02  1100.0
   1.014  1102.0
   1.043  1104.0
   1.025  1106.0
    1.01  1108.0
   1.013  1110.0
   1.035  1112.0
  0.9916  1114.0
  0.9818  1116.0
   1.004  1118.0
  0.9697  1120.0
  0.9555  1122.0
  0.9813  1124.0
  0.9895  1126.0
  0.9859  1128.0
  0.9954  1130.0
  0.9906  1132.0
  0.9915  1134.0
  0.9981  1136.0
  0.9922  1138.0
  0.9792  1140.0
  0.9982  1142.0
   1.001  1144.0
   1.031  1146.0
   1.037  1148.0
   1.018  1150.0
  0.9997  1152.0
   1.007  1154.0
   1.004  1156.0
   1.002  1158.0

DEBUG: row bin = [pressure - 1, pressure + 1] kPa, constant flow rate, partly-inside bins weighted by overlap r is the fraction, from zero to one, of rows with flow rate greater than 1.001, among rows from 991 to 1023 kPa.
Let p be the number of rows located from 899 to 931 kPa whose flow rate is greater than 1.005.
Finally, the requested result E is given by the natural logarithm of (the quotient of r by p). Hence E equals -4.9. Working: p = 8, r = 0.1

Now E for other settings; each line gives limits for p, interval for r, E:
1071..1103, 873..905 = -2.5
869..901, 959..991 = -4.4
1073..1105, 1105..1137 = -3.7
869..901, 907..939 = -3.5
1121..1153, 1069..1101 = -1.3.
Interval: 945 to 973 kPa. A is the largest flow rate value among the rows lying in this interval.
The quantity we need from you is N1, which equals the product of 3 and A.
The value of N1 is 3.07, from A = 1.023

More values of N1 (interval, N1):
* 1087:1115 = 3.15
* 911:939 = 3.06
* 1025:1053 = 3.07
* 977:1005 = 3.00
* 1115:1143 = 3.01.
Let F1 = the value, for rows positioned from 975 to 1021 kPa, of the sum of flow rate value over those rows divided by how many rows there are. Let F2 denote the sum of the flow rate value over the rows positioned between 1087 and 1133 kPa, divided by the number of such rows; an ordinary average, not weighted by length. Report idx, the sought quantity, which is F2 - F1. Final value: 0.04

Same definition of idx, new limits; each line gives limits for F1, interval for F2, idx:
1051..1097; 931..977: -0.01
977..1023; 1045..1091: 0.04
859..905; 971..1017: -0.08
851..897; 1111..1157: -0.06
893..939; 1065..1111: 0.01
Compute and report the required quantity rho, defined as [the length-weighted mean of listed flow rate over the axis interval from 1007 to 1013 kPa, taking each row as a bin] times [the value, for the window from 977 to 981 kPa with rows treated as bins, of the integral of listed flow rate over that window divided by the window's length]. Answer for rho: 0.954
